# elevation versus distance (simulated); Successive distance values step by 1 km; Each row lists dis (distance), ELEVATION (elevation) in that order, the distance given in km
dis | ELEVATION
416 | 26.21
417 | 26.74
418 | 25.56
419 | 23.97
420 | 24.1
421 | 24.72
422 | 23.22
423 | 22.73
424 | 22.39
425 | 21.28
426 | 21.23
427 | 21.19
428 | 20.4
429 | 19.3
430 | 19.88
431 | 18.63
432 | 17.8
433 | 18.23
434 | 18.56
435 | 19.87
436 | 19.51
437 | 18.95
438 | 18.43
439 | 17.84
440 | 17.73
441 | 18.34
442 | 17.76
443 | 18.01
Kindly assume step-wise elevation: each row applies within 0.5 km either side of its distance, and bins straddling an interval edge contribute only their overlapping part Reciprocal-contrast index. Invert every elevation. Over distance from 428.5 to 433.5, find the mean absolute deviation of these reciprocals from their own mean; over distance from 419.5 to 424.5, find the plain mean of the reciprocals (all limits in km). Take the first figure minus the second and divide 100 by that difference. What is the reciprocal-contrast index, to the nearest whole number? -2446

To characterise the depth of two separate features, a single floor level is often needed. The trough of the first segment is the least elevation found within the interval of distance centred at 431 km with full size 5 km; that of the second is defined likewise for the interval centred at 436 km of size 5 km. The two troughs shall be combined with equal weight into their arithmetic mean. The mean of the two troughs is 18.1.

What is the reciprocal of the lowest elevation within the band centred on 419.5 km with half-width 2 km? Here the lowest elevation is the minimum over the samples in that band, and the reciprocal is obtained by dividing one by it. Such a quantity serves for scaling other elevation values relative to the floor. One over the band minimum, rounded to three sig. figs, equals 0.0417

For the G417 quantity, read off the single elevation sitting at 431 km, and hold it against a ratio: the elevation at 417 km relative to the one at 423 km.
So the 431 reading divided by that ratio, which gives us 15.8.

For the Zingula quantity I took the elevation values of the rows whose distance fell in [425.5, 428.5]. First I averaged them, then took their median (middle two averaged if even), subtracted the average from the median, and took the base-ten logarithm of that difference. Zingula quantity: -0.60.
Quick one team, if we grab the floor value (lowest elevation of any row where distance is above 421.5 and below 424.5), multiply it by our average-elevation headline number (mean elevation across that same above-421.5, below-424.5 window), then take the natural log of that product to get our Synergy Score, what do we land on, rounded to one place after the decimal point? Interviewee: 6.2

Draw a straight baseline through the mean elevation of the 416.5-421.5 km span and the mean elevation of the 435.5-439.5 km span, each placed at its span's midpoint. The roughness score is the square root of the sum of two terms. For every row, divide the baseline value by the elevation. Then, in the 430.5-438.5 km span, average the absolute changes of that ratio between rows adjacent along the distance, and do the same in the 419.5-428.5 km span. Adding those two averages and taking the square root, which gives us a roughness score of 0.236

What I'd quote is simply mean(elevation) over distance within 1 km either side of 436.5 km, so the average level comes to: 19.2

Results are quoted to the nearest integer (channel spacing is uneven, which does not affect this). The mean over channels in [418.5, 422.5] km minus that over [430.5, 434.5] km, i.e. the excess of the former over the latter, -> 6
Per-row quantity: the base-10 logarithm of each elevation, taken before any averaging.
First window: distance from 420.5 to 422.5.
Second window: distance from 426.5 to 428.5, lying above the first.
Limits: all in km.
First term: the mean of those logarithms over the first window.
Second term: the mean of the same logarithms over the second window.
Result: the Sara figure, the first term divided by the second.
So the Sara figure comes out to 1.05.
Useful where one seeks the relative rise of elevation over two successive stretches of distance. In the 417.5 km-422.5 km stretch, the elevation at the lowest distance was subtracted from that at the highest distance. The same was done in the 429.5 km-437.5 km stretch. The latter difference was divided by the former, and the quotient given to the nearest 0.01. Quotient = 0.40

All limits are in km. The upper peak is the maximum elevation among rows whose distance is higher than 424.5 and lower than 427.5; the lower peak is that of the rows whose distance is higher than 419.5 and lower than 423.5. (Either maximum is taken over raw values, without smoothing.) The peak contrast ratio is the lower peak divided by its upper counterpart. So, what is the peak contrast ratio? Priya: 1.16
